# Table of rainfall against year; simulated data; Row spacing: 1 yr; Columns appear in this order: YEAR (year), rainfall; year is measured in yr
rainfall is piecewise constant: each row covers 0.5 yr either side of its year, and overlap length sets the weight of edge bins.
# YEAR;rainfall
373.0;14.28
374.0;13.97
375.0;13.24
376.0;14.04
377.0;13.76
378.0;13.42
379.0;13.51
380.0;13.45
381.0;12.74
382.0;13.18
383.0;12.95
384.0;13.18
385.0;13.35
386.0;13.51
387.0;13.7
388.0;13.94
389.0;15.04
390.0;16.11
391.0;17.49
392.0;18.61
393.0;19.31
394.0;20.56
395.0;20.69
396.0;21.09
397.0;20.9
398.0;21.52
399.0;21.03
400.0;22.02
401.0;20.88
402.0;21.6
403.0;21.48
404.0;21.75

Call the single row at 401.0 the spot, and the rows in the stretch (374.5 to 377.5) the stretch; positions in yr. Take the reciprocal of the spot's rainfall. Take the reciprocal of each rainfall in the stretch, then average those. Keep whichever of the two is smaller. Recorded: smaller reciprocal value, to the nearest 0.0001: 0.0479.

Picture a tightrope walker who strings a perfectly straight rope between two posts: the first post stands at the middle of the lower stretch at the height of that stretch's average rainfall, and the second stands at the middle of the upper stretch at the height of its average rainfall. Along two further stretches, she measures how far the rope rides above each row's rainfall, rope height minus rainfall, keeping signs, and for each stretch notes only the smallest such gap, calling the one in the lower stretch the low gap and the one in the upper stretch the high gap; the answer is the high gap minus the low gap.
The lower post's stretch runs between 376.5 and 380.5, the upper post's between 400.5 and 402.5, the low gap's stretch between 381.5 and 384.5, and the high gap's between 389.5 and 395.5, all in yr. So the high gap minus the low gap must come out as -3.4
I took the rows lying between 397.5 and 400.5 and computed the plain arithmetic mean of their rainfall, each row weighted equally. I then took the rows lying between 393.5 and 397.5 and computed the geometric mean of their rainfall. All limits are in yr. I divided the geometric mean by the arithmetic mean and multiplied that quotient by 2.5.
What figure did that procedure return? 2.42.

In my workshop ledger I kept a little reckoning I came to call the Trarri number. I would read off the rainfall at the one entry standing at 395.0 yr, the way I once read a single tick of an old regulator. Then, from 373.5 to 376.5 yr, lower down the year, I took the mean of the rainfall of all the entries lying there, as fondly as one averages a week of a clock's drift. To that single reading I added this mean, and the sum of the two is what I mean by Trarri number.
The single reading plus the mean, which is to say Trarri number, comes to 34.4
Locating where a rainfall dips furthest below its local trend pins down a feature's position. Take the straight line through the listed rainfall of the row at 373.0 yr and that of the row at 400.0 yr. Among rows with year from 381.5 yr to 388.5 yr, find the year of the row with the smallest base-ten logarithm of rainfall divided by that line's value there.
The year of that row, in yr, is 387.0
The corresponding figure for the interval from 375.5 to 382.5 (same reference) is 381.0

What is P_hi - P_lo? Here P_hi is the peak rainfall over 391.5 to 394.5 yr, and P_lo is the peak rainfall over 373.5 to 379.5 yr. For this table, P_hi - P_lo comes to 6.5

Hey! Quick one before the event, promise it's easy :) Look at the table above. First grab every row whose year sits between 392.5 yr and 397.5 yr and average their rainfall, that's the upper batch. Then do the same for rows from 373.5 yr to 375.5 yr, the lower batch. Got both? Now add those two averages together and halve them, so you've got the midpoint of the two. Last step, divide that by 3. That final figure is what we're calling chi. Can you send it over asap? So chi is 5.7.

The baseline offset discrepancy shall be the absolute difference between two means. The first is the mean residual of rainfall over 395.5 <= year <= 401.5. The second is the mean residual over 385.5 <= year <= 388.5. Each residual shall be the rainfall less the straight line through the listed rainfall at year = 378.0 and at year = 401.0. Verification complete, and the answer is 3.8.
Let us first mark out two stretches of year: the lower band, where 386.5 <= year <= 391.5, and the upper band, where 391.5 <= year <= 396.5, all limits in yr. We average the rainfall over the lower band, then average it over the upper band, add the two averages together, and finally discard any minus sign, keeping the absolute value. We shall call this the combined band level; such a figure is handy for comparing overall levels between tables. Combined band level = 35.3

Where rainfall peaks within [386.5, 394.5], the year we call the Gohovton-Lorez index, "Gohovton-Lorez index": 394.0 yr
